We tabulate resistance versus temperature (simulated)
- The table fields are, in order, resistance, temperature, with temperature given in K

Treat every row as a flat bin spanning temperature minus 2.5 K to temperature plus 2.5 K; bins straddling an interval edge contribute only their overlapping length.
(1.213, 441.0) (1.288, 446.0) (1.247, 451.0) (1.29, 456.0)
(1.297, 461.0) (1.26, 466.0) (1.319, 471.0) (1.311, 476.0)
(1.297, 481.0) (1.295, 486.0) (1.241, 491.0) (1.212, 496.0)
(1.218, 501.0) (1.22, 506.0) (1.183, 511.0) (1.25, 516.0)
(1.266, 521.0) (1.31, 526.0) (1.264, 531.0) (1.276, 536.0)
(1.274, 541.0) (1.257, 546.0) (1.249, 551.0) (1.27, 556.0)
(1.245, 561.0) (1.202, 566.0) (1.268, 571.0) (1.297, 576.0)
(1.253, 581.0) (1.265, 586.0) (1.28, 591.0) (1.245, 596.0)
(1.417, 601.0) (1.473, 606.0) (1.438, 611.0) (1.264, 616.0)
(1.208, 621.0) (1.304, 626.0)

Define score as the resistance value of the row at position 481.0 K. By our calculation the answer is 1.297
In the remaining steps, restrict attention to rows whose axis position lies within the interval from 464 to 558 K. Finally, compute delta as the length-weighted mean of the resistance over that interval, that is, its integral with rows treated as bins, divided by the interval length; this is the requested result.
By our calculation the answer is 1.26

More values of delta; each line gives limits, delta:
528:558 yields 1.27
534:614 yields 1.29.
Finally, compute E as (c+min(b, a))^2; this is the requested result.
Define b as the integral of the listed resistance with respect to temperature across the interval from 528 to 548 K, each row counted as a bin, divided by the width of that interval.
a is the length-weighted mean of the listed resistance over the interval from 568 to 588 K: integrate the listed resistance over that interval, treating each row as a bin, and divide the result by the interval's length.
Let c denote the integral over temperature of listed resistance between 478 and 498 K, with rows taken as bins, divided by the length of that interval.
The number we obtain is 6.42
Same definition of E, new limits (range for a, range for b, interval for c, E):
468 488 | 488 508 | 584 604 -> 6.41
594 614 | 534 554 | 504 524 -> 6.23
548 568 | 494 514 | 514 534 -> 6.16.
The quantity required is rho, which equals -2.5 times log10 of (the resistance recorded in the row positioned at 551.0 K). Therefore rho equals -0.24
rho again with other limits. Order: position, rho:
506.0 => -0.22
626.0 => -0.29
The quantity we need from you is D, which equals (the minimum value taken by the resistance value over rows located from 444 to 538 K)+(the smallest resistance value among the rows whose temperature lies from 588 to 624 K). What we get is 2.39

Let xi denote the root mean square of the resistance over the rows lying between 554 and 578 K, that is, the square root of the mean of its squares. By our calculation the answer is 1.257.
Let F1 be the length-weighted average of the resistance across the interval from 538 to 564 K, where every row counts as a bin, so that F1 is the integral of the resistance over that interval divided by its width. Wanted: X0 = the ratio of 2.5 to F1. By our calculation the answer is 1.99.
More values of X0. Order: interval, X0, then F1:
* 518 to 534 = 1.95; 1.28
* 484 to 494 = 1.98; 1.26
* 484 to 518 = 2.03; 1.23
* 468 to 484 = 1.91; 1.31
